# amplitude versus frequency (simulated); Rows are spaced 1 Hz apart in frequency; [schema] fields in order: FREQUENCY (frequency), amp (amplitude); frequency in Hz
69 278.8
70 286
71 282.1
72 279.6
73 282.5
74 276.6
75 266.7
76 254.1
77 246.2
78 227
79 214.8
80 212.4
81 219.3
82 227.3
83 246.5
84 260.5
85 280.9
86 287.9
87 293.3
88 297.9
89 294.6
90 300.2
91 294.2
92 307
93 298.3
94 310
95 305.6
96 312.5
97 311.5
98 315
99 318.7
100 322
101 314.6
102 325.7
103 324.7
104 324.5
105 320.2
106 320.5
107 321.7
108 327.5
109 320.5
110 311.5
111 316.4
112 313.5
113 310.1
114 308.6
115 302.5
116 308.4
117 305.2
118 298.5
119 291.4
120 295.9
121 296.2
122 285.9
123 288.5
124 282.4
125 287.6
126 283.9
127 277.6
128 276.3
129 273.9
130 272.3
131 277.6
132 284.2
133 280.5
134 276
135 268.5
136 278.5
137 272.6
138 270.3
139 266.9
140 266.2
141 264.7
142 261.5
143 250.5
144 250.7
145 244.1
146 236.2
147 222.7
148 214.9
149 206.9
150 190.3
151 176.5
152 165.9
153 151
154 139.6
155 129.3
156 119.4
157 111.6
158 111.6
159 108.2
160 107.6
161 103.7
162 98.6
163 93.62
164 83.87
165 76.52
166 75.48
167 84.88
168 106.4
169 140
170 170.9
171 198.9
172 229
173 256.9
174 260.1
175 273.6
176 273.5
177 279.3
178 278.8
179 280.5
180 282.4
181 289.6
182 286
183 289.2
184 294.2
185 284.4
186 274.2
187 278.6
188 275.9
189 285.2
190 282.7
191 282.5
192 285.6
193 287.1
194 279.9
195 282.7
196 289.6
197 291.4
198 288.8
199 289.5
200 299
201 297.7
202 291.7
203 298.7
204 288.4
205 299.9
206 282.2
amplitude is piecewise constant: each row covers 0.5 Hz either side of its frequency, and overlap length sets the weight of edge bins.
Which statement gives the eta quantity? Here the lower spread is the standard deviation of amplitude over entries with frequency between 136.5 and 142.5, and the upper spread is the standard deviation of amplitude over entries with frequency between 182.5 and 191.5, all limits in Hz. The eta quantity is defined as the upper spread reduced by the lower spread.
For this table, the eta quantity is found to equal 2.3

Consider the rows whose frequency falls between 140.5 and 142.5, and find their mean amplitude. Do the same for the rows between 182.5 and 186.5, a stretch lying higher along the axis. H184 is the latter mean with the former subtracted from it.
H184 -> 22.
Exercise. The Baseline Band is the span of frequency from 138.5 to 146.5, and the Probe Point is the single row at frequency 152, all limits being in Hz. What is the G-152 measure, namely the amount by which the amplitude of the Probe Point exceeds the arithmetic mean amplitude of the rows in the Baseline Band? -89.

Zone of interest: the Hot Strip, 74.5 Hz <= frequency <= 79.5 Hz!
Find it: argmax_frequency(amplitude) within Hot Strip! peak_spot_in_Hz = 75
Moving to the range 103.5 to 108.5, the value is 108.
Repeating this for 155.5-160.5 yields 156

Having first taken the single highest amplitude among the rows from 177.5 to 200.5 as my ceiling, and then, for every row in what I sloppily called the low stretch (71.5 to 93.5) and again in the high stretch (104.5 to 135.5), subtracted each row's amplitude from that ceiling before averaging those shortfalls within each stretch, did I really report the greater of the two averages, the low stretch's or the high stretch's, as 32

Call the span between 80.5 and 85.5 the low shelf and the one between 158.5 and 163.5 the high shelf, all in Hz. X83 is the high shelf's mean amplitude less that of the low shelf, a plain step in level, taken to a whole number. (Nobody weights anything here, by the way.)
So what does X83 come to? -145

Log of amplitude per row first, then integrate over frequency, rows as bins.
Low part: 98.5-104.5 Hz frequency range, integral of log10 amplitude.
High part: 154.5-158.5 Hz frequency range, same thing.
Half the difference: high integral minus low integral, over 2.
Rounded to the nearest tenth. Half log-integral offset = -3.4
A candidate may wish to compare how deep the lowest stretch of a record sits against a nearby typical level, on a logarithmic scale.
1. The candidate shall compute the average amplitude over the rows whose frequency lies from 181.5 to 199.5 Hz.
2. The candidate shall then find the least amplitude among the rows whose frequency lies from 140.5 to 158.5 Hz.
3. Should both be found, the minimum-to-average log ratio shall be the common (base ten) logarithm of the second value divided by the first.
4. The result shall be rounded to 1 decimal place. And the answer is -0.4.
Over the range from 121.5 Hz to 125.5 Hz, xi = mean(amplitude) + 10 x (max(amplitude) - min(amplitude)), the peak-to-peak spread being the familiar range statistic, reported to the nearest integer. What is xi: 347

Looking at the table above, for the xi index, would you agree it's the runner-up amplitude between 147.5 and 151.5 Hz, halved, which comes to 103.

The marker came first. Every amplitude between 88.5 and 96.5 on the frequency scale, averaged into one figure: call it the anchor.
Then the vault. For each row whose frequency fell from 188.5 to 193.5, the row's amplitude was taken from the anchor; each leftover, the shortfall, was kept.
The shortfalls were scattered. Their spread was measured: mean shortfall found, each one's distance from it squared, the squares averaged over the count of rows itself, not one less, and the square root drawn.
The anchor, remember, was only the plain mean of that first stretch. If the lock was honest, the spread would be 1.8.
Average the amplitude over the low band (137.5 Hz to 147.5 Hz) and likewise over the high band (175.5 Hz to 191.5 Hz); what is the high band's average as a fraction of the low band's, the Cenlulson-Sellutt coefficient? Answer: 1.1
